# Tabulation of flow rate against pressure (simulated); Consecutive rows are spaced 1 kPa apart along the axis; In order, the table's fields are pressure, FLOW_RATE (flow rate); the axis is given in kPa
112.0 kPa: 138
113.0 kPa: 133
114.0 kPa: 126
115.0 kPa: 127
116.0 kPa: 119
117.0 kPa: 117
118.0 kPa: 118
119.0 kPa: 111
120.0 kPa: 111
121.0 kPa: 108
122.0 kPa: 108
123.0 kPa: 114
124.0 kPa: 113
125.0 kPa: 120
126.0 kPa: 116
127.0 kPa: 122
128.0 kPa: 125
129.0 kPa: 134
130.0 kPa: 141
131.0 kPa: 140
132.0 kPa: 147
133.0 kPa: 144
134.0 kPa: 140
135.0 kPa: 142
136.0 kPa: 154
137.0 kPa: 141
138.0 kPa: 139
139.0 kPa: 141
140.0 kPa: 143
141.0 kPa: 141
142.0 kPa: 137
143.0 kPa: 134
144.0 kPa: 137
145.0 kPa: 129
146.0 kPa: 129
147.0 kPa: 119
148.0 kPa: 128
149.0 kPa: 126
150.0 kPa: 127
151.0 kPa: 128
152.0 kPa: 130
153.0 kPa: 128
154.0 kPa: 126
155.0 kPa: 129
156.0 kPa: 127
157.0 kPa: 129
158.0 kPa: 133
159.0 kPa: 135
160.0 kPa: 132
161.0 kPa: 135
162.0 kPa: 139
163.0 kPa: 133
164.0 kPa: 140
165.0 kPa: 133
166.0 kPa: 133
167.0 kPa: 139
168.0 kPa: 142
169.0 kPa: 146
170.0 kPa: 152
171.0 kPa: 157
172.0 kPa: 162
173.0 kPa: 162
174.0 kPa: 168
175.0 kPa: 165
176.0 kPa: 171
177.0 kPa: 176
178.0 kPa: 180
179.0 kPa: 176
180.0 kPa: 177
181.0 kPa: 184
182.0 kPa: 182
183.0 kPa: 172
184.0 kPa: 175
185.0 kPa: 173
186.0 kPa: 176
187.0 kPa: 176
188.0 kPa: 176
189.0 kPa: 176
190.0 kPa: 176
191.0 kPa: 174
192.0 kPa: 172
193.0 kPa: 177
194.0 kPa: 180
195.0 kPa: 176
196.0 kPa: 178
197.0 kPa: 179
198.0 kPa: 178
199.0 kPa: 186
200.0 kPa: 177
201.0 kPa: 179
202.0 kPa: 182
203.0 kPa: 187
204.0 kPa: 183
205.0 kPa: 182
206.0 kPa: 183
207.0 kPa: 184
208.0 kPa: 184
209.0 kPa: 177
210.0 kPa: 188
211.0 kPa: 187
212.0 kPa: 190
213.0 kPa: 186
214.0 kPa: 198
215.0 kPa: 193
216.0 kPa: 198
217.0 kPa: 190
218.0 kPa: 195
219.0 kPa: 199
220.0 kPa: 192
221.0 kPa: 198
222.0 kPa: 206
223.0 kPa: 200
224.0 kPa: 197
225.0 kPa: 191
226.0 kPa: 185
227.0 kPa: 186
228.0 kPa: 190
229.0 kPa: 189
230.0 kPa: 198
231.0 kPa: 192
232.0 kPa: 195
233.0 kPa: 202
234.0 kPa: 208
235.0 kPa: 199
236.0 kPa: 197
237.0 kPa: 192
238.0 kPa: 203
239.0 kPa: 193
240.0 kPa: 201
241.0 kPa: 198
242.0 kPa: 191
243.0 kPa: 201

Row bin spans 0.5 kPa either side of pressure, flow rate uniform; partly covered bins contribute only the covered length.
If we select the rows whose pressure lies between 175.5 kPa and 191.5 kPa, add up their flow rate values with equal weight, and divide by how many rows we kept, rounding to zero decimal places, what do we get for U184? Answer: 176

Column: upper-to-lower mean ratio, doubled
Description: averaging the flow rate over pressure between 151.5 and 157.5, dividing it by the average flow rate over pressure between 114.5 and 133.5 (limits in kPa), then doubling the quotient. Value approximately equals 2.1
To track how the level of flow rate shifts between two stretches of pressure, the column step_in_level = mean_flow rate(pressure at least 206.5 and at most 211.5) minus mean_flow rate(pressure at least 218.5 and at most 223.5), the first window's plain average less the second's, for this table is -15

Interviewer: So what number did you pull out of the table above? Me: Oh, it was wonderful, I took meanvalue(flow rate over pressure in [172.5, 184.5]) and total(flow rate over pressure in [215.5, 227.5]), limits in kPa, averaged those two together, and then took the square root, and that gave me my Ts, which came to 35.4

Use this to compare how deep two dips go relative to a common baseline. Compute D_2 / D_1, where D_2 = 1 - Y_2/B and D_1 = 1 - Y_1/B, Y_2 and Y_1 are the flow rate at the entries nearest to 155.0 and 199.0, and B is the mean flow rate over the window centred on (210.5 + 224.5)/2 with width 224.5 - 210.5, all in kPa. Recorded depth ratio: 7.4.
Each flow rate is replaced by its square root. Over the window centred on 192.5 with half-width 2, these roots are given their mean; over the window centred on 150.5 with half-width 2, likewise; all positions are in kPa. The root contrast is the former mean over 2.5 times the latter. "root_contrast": 0.47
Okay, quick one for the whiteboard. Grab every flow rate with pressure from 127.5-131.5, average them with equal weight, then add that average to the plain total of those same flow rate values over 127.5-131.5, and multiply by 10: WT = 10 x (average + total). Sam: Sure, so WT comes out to 6750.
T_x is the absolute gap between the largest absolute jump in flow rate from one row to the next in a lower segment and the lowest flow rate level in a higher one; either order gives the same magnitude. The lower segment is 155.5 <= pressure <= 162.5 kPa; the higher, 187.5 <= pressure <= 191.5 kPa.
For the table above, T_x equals 170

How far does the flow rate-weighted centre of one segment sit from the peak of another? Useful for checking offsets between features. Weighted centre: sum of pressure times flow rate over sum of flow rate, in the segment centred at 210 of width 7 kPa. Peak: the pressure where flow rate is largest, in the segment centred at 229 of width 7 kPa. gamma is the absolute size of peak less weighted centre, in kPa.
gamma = 20.0 kPa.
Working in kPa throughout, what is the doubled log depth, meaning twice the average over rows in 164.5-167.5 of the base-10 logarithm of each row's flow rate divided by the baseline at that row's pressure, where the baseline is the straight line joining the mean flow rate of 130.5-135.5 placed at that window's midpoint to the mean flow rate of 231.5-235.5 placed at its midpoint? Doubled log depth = -0.16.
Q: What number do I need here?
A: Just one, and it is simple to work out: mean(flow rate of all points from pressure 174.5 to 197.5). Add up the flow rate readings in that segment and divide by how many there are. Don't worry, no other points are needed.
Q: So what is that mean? 176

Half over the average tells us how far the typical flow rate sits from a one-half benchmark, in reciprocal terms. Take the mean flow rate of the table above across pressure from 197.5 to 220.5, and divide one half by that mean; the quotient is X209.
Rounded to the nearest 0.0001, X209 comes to 0.0027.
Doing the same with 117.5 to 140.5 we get 0.0039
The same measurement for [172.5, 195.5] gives 0.0029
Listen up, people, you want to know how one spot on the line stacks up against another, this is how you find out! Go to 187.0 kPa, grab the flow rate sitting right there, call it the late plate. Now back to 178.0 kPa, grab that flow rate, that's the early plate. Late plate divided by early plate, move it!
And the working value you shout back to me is 0.98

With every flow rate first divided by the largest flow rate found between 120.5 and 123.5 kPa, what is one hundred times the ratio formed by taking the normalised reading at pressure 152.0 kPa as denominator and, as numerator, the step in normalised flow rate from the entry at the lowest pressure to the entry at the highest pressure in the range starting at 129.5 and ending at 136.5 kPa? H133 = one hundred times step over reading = 10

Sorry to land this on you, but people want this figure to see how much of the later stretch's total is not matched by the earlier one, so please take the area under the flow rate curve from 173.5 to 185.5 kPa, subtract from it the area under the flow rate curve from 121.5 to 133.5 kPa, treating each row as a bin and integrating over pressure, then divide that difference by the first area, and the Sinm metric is 0.27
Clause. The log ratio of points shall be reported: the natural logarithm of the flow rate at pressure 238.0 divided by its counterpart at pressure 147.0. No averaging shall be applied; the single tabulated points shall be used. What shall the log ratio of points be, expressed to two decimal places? 0.53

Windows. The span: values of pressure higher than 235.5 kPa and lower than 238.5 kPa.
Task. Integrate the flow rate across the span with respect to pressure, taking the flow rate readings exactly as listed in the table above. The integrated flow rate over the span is 592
